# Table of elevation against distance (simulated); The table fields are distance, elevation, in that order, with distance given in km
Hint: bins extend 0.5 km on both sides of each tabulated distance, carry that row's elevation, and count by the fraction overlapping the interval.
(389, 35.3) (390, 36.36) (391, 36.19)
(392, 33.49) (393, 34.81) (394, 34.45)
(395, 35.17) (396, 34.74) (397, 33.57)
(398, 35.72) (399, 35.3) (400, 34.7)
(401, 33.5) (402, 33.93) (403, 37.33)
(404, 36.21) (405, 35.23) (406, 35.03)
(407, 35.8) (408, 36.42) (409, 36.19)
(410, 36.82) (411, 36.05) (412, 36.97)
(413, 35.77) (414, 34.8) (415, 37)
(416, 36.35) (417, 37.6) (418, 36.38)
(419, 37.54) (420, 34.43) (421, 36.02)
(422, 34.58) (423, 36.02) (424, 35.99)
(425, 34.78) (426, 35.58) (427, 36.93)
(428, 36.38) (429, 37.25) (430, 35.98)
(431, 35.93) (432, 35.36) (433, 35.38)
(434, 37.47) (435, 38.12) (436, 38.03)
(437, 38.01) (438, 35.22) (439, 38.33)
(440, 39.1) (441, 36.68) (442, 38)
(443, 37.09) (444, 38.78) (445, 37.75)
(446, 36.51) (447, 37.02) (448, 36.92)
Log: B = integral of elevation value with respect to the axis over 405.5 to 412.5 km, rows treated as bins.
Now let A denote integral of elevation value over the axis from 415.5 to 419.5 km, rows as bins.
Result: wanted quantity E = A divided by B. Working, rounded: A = 148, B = 253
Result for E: 0.58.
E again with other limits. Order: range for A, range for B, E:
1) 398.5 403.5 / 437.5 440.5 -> 1.55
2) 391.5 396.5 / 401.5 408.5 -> 0.69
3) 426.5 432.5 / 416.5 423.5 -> 0.86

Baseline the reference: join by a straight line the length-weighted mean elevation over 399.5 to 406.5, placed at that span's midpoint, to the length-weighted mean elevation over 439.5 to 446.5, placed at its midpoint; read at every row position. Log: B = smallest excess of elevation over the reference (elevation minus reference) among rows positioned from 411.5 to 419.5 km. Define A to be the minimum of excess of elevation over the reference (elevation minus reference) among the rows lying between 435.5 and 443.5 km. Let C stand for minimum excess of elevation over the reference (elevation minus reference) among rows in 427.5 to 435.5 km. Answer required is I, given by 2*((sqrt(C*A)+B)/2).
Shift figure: 0.9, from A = -2.2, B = -1.04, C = -1.7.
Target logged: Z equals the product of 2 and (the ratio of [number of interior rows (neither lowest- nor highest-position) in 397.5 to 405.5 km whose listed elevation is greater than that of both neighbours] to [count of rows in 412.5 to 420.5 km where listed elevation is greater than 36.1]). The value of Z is 0.40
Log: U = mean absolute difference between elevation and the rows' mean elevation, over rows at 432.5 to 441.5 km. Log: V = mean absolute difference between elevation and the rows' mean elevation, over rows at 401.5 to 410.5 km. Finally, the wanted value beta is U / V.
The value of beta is 1.36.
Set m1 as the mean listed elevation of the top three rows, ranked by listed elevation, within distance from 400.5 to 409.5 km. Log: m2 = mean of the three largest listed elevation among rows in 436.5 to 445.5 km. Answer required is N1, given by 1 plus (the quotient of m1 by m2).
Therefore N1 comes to 1.95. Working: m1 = 36.7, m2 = 38.7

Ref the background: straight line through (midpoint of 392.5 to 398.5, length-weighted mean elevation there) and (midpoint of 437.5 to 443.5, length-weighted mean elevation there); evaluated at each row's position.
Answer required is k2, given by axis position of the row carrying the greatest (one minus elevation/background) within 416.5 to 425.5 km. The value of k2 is 420 km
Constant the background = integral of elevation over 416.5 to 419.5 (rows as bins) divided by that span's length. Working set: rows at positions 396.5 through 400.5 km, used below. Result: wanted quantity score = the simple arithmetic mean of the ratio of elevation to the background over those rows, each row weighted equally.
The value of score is 0.94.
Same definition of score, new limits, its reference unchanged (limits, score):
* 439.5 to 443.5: 1.01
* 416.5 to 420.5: 0.98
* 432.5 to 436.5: 1.00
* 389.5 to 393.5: 0.95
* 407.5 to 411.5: 0.98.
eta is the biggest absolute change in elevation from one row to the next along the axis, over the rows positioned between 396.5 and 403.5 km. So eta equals 3.4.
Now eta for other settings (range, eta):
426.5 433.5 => 1.3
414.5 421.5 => 3.1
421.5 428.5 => 1.4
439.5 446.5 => 2.4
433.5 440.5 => 3.1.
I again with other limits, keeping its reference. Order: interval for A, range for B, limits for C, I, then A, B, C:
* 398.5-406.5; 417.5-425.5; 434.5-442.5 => 0.0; -1.5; -1.79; -2.2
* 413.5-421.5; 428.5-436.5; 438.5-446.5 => -0.1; -1.8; -1.68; -1.4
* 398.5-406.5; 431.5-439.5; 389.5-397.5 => -0.8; -1.5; -2.16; -1.2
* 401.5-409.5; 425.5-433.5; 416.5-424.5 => -0.2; -1.1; -1.68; -1.8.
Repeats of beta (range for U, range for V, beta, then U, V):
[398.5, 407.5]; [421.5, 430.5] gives 1.29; 0.83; 0.64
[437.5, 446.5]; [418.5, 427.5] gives 1.22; 1.00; 0.82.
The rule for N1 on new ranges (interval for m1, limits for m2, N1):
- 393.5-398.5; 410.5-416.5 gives 1.96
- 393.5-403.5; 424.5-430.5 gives 1.98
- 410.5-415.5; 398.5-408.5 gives 2.00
